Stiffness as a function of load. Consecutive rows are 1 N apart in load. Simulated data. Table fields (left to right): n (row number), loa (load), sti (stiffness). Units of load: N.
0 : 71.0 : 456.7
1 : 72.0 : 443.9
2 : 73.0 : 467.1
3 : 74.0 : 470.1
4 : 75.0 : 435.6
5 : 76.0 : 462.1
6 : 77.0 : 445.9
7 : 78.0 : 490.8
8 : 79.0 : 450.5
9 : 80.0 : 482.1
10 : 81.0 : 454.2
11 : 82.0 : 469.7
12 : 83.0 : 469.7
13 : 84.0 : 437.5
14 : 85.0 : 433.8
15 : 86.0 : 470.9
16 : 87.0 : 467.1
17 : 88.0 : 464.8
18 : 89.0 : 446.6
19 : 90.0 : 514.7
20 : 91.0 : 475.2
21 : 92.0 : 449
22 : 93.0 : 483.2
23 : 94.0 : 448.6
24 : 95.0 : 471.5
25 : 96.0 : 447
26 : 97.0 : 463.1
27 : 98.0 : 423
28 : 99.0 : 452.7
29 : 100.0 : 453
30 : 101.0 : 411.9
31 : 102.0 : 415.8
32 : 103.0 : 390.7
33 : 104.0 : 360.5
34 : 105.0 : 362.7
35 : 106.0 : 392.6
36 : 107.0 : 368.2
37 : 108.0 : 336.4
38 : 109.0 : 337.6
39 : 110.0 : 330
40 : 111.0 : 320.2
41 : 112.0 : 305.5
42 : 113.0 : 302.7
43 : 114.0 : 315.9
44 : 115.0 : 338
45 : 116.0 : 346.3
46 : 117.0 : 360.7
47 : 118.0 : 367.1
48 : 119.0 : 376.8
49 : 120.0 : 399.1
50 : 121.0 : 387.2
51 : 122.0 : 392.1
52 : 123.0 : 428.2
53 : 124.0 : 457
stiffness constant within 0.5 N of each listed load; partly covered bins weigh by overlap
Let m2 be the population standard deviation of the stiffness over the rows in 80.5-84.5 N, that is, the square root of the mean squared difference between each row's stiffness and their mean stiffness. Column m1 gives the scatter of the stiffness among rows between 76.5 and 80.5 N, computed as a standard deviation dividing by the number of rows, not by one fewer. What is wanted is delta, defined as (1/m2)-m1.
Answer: -19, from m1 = 19.4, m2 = 13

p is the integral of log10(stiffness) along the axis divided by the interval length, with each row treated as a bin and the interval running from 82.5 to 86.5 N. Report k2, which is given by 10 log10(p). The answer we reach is 4.24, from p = 2.66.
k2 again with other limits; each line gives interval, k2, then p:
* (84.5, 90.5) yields 4.26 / 2.67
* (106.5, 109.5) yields 4.05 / 2.54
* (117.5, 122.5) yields 4.12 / 2.58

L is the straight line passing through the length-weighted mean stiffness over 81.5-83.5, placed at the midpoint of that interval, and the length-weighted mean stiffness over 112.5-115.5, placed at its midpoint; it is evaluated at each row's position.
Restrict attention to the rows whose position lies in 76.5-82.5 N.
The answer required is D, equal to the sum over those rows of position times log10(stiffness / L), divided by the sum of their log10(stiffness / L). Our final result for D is 78.6 N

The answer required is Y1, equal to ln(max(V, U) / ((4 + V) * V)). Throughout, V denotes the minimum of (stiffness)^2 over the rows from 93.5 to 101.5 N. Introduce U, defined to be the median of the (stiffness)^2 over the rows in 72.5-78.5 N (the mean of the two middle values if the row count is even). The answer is -11.8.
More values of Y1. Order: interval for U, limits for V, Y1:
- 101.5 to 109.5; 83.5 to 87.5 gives -12.1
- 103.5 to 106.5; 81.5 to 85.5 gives -12.1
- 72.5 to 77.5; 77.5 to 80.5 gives -12.2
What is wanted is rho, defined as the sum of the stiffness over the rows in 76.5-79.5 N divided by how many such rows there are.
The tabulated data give 462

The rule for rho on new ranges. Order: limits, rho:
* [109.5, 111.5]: 325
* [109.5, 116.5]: 323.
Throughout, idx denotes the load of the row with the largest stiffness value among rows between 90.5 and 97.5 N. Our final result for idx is 93.0 N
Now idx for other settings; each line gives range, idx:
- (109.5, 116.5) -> 116.0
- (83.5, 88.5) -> 86.0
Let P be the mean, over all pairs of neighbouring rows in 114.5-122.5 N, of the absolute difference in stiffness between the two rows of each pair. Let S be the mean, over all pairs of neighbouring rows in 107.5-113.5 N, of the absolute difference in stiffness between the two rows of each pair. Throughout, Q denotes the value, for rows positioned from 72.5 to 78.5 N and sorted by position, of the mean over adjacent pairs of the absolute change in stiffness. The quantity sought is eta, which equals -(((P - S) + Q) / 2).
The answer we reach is -14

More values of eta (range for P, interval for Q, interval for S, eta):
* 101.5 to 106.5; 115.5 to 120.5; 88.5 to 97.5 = -1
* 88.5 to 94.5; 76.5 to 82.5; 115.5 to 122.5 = -30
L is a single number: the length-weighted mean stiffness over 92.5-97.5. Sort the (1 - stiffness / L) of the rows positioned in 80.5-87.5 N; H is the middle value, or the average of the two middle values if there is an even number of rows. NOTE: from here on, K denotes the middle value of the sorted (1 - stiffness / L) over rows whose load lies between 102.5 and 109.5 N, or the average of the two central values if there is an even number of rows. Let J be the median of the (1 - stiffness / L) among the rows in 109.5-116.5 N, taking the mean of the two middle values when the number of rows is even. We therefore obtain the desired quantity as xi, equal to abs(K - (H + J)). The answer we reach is 0.082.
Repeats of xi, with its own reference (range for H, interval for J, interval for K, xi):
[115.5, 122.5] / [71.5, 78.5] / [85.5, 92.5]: 0.196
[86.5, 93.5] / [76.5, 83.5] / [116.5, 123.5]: 0.188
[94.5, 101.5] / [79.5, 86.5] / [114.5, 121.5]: 0.200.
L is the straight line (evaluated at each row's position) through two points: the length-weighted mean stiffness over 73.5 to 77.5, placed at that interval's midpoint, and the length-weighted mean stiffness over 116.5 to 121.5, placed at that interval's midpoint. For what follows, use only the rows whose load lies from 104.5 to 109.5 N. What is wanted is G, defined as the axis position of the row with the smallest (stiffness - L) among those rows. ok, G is 108.0 N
